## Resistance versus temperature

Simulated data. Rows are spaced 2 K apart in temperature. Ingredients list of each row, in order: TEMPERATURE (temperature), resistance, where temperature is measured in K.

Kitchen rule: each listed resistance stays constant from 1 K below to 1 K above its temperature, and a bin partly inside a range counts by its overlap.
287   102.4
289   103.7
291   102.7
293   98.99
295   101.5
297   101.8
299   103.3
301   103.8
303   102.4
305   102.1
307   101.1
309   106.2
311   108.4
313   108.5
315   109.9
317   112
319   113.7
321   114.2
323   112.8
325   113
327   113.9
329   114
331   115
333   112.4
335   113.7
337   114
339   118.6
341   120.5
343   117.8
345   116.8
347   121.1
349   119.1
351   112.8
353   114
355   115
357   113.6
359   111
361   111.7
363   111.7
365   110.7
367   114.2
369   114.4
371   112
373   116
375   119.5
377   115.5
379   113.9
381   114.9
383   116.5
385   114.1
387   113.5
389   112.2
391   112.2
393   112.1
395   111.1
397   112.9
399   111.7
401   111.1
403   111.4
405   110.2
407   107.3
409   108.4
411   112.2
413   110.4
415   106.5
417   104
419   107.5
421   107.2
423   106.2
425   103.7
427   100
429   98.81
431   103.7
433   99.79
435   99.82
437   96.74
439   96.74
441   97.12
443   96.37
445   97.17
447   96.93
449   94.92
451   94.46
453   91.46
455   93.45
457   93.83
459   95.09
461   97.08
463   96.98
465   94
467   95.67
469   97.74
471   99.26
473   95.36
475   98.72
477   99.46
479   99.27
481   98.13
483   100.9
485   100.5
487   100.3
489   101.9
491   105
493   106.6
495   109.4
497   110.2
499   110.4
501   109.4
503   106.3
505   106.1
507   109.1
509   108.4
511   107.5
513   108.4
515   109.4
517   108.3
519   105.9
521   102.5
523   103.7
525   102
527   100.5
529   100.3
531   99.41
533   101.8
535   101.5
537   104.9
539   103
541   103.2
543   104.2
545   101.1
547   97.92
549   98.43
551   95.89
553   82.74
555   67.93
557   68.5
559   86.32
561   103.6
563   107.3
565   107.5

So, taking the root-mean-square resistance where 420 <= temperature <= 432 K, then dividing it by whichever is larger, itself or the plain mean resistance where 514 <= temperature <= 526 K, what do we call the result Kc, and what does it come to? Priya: 0.98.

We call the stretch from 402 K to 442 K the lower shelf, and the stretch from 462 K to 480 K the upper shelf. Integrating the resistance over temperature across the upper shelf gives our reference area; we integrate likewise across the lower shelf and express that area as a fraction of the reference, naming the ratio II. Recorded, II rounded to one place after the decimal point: 2.4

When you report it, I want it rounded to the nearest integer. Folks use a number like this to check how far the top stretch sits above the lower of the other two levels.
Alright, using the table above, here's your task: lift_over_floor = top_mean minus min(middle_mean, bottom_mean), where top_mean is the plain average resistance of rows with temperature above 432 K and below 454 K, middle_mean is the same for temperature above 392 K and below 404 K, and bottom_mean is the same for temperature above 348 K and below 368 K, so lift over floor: -15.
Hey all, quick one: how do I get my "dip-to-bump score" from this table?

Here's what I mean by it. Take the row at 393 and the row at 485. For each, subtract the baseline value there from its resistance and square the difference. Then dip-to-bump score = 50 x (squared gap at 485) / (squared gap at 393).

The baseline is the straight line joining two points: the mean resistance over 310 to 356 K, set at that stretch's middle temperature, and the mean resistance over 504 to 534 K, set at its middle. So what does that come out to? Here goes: 3177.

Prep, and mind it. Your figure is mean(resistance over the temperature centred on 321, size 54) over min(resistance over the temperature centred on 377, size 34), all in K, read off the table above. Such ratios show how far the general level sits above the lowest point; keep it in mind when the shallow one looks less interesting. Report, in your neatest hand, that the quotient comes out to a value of 1.00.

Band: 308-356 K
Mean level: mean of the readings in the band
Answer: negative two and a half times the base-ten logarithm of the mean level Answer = -5.14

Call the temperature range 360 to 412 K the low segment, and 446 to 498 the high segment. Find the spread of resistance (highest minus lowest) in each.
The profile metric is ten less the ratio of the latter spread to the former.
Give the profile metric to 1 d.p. 8.5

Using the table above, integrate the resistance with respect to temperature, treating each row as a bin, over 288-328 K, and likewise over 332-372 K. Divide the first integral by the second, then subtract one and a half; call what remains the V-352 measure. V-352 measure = -0.57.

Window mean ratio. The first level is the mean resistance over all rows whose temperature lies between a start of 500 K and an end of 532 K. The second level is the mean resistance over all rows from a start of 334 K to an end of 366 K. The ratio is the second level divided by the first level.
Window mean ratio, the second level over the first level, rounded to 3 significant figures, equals 1.09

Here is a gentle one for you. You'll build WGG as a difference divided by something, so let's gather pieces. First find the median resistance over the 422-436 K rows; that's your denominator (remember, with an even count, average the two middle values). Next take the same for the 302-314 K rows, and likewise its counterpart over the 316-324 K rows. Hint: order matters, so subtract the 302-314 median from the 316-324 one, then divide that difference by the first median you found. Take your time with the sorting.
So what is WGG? 0.09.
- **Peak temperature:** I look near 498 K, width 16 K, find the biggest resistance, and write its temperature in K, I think 499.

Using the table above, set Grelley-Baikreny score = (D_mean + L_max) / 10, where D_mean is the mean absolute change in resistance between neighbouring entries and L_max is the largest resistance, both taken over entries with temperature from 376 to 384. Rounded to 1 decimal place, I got 11.8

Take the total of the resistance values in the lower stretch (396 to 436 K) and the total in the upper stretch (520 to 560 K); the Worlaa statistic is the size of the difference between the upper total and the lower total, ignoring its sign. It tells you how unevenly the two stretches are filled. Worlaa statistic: 207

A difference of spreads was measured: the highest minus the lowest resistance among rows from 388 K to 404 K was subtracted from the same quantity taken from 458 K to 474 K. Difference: 3.5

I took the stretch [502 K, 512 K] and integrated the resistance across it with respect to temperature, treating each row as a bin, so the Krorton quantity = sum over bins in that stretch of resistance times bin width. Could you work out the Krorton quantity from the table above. 1075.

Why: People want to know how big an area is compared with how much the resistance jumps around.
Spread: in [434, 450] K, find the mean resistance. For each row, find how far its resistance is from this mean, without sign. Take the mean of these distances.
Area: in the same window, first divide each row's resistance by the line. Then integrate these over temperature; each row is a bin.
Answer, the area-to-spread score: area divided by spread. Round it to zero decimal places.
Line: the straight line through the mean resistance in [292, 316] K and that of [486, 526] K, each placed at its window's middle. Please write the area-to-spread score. 18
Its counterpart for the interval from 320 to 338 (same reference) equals 32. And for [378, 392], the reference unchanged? 14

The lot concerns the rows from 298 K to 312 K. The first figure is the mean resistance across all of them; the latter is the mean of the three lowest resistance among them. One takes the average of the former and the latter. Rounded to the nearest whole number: 103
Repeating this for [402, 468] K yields 97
